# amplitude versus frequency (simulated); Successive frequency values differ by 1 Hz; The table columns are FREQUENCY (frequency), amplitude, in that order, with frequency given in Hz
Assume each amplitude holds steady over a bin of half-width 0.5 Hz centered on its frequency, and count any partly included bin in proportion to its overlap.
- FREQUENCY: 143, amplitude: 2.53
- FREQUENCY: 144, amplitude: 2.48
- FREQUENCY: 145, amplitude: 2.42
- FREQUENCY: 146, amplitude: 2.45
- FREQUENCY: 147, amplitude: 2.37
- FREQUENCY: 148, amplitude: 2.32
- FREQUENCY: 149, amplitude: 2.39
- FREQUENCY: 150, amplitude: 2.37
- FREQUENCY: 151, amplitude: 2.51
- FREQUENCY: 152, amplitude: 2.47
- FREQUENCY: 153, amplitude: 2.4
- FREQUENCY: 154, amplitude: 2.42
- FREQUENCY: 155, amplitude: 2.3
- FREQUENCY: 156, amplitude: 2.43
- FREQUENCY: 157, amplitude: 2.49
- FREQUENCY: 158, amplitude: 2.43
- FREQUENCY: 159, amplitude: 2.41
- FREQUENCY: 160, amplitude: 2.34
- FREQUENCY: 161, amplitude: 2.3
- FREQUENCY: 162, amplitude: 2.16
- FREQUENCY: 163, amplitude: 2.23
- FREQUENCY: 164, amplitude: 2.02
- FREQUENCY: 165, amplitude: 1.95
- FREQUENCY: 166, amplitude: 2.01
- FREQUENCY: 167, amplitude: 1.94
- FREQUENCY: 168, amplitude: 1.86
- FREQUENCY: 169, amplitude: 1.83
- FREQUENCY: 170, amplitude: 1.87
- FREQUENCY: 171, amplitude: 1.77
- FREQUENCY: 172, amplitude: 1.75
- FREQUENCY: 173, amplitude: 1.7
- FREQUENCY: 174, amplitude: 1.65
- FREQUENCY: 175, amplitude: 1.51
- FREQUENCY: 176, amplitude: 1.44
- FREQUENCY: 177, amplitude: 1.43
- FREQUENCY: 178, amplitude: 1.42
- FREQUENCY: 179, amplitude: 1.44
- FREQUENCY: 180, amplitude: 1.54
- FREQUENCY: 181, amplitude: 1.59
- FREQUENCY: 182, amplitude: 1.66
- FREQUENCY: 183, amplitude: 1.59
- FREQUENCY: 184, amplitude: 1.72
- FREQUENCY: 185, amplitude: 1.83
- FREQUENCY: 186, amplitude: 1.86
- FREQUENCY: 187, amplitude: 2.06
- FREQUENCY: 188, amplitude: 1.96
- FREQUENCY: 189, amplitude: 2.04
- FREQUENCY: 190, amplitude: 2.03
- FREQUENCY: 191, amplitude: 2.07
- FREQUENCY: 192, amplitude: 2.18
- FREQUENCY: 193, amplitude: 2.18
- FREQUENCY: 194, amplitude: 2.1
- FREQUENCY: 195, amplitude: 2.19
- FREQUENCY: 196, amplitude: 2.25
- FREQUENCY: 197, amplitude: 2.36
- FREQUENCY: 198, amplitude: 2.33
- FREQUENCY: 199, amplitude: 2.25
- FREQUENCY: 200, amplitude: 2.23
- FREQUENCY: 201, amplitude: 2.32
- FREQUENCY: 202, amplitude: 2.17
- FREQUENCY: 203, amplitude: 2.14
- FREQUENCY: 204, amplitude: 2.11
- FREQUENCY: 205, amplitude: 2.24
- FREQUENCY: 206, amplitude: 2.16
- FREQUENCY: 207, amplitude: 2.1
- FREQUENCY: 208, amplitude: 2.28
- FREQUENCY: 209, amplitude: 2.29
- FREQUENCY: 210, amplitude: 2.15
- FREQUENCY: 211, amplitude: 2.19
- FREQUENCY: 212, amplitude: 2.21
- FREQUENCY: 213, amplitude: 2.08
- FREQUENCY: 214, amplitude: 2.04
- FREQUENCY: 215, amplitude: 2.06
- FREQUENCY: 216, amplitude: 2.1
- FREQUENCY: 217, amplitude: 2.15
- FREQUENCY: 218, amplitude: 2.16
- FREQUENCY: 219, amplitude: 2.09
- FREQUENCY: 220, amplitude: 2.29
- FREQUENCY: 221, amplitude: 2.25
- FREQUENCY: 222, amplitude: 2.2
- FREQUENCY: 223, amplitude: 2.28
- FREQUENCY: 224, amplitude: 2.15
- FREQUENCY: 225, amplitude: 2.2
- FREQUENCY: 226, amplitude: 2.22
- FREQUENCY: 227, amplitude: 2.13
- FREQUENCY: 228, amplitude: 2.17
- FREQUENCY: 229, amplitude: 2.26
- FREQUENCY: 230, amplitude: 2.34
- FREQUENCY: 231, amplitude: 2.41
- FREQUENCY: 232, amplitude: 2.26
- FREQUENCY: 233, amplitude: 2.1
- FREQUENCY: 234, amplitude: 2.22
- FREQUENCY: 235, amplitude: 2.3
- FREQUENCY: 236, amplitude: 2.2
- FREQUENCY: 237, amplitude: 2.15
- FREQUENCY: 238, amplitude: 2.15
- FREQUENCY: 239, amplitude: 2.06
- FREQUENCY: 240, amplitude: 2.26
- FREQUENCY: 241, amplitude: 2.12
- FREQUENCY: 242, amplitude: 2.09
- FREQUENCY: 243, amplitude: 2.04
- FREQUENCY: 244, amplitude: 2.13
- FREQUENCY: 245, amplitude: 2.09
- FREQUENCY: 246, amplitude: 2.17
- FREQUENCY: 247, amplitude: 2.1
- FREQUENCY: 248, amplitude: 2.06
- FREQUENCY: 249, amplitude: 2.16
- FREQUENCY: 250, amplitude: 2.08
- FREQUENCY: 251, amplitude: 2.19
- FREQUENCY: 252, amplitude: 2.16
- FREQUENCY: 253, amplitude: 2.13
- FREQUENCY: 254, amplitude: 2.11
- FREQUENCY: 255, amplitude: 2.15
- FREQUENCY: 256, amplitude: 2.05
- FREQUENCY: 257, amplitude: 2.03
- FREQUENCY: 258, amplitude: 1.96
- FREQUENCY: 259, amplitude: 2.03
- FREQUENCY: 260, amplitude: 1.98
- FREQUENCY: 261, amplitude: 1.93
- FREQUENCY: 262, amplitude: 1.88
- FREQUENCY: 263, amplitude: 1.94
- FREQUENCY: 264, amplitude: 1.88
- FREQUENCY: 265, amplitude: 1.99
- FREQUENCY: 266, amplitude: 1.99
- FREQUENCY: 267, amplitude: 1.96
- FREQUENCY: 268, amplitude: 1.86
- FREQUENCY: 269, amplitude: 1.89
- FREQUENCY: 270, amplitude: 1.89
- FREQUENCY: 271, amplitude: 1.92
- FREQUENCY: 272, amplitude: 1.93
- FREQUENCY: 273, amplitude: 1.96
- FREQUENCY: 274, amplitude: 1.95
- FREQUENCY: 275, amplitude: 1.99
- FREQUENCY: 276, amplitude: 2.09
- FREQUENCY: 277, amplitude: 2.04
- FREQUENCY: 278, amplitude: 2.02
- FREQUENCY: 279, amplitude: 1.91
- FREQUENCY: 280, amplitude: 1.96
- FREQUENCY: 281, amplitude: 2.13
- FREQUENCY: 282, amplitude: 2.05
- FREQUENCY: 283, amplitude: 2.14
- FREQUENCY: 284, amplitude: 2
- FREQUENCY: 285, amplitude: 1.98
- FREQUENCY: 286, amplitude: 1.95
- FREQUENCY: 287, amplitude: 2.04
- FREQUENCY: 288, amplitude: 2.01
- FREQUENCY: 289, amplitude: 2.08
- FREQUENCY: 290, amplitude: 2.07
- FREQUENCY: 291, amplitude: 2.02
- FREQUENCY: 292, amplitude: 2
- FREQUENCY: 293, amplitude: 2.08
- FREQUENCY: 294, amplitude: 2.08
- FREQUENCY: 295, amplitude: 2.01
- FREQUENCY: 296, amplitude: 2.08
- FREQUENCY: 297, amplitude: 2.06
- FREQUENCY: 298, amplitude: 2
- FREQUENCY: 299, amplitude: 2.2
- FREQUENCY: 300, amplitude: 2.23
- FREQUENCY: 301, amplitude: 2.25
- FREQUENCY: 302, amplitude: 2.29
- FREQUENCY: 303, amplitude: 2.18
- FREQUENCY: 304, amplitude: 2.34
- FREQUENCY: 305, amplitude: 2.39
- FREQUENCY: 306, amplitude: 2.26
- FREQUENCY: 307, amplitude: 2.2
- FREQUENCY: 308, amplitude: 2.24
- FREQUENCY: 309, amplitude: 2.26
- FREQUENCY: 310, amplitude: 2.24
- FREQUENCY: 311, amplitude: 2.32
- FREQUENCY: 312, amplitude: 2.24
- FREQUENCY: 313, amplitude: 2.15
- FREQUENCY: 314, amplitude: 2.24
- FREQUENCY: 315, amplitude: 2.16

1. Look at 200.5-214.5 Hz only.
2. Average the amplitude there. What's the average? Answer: 2.18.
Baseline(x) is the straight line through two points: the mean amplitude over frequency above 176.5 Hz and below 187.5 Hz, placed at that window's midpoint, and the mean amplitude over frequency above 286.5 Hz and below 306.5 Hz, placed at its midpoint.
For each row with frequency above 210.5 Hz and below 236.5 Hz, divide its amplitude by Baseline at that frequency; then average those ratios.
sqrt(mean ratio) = 1.10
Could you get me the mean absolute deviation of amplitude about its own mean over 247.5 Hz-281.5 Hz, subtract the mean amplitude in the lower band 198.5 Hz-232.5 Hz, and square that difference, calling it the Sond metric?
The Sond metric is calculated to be 4.48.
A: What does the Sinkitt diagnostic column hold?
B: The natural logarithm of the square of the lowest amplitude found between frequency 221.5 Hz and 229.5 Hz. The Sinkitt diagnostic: 1.51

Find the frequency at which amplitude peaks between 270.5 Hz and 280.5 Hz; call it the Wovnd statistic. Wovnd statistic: 276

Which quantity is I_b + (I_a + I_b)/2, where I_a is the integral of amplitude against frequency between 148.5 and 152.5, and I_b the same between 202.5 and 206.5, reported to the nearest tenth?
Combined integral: 17.8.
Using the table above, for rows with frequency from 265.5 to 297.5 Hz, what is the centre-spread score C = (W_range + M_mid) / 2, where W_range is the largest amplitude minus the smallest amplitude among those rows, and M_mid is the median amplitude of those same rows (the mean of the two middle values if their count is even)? 1.14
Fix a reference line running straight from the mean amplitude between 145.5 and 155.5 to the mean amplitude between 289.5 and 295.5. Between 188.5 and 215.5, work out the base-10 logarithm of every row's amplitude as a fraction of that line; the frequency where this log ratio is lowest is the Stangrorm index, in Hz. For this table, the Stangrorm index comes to 190 Hz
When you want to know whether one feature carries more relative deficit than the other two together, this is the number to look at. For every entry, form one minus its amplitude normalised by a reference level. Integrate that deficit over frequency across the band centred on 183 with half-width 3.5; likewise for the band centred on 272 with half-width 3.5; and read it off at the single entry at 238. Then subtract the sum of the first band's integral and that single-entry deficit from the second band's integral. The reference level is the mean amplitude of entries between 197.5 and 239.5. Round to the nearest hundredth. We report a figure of -0.81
